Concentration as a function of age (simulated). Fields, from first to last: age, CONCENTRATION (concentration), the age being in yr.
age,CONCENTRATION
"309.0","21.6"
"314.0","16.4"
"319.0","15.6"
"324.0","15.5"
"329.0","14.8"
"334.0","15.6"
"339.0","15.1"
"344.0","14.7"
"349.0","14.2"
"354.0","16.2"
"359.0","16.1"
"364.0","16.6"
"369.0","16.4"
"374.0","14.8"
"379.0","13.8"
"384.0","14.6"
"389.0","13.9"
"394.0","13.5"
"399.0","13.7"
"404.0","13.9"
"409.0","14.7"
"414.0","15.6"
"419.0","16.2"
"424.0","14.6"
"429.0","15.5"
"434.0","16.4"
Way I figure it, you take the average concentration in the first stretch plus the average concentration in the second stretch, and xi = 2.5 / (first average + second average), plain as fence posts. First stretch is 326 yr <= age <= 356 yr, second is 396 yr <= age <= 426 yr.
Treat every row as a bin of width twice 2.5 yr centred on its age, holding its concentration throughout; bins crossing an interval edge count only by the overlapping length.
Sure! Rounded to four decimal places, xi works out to 0.0837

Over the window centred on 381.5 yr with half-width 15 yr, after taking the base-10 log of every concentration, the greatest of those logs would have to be 1.21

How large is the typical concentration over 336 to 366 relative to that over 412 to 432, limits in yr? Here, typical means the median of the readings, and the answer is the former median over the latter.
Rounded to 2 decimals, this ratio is 1.00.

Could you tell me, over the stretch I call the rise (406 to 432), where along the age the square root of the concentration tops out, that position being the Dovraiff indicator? 419.0 yr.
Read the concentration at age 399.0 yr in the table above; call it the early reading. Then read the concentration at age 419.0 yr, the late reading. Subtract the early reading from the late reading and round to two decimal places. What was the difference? 2.50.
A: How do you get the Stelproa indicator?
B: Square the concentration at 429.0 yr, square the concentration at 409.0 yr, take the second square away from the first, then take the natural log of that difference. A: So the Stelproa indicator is 3.18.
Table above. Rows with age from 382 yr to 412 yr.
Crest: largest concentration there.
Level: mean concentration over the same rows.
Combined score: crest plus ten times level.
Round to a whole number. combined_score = 155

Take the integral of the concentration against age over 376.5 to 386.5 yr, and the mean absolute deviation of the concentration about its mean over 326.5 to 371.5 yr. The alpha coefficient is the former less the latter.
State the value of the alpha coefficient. 141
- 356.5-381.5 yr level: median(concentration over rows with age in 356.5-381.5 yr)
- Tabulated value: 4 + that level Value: 20.1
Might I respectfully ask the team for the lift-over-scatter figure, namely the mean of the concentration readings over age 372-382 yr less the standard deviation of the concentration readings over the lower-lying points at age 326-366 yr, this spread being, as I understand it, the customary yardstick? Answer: 13.5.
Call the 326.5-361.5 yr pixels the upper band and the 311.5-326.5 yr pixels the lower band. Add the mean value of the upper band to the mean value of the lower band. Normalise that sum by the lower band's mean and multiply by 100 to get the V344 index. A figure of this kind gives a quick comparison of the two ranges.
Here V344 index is 196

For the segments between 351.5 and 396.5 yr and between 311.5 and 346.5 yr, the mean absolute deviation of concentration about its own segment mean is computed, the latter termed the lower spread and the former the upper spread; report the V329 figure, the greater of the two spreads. 1.1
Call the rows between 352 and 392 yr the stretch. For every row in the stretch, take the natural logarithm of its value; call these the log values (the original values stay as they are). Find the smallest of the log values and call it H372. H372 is 2.62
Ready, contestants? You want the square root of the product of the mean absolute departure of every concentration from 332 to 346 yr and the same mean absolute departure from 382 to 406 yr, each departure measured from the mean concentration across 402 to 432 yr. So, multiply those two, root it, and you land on 0.60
